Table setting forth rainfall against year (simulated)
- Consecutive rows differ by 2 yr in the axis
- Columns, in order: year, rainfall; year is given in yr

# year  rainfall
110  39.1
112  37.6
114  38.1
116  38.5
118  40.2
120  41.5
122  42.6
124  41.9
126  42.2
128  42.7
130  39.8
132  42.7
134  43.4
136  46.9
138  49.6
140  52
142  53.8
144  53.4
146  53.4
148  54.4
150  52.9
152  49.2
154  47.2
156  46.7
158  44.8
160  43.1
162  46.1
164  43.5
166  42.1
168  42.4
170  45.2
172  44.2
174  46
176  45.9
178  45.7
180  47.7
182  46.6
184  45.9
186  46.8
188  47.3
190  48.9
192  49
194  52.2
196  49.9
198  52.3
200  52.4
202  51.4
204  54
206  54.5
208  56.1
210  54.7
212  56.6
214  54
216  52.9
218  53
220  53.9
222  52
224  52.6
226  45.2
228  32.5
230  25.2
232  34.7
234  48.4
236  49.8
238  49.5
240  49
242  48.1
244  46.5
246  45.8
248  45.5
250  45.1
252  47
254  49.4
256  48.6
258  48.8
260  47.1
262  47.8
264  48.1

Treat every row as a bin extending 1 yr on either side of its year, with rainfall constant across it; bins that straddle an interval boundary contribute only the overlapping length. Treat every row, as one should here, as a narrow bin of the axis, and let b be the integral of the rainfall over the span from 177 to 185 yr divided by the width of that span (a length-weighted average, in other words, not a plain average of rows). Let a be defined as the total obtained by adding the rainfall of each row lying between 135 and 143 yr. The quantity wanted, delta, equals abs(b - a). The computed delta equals 156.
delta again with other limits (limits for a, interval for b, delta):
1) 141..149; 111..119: 176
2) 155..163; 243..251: 135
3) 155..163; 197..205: 128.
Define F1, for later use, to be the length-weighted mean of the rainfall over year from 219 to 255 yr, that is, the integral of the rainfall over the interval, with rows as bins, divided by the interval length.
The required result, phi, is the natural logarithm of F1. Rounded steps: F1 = 45.6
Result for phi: 3.82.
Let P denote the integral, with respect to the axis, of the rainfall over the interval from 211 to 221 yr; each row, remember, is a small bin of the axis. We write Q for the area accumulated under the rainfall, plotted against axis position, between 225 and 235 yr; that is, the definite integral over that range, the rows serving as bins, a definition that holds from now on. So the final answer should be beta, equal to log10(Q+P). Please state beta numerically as 2.96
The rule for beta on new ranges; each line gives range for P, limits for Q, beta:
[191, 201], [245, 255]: 2.99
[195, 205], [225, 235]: 2.95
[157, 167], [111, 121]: 2.92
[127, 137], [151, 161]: 2.95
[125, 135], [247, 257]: 2.95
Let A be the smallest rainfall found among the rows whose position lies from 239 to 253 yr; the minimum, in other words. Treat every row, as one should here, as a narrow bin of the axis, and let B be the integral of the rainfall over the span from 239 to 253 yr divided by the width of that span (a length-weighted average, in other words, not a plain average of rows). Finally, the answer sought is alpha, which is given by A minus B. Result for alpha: -1.6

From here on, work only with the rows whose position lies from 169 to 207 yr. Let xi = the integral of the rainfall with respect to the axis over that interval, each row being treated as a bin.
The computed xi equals 1852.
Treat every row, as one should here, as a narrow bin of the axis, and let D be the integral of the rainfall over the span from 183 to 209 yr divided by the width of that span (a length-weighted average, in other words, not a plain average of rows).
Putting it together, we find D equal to 50.8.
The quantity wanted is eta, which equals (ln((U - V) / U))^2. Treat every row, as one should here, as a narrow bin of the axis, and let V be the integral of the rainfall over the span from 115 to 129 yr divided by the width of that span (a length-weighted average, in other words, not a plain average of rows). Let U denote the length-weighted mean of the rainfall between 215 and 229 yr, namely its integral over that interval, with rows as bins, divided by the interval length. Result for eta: 3.5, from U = 48.9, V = 41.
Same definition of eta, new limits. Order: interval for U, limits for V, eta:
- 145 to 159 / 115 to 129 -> 3.2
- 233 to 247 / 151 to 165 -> 9.1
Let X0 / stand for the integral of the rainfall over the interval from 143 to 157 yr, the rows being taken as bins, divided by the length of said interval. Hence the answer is 51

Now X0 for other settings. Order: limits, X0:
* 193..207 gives 52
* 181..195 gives 48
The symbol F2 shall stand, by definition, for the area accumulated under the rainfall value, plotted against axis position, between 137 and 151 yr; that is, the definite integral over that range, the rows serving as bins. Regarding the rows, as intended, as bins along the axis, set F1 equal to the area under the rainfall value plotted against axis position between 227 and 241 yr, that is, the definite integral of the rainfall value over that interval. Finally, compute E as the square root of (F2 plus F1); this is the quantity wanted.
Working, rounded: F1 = 578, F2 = 739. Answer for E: 36.3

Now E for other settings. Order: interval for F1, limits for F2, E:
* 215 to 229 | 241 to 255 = 36.6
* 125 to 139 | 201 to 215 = 37.1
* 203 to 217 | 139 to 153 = 38.8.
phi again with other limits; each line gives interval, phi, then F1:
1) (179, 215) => 3.93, 51.1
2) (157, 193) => 3.82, 45.6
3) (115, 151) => 3.83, 46.2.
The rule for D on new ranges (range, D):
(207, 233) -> 48.0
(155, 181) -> 44.9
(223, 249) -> 44.1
